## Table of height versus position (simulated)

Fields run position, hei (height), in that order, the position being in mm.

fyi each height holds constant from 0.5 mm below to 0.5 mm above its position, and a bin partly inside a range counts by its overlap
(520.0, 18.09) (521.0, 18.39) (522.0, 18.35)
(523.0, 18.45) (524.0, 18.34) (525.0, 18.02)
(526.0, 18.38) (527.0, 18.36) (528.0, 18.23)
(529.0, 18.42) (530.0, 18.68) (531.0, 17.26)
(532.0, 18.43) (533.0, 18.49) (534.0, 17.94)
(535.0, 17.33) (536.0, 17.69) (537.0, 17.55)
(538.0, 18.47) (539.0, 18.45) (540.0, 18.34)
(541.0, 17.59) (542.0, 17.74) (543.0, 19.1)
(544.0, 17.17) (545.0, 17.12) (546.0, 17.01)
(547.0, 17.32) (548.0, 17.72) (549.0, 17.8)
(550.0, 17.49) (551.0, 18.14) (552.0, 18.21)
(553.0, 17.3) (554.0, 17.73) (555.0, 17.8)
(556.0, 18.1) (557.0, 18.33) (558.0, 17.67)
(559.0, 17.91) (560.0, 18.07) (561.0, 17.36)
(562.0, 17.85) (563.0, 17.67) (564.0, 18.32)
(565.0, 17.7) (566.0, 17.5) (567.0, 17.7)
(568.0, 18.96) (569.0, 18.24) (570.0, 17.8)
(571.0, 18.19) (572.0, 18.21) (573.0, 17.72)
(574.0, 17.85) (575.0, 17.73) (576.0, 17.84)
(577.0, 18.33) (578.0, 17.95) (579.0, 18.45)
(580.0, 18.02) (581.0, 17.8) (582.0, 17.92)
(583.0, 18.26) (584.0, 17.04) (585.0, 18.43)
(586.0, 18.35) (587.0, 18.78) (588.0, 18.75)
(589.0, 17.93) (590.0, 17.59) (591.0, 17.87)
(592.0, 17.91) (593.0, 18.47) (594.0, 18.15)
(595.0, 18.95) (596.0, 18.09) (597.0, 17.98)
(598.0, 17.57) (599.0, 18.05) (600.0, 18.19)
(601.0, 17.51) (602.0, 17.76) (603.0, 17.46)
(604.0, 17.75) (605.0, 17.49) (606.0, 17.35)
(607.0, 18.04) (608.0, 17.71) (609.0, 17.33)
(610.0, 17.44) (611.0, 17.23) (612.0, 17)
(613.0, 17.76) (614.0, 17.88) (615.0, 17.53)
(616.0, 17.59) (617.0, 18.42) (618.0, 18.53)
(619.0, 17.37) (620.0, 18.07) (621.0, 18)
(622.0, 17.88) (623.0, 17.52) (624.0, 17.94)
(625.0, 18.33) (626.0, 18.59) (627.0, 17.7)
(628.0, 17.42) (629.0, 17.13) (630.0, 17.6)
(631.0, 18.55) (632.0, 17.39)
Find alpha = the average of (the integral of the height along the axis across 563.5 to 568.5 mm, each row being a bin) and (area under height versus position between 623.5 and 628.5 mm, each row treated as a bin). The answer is 90.1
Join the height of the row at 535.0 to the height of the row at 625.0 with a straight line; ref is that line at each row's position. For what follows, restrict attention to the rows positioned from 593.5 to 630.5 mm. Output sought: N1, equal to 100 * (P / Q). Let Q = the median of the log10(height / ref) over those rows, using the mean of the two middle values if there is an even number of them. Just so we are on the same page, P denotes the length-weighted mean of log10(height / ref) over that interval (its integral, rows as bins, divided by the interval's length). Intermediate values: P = -0.010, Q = -0.010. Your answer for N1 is 92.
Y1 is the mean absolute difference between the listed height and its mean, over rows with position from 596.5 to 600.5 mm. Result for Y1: 0.189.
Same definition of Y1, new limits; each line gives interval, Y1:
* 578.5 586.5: 0.339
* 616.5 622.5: 0.295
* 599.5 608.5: 0.216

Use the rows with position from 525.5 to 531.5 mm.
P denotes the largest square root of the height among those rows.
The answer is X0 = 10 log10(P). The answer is 6.36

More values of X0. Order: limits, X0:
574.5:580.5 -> 6.33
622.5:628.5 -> 6.35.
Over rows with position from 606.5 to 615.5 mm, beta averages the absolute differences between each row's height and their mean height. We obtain 0.27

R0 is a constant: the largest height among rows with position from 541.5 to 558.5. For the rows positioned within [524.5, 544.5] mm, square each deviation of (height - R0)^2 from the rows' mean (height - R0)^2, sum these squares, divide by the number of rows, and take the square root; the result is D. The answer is 1.13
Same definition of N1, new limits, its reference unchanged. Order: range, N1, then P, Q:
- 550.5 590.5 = 126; 0.006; 0.005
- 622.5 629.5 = 83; -0.013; -0.016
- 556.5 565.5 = 115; 0.006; 0.005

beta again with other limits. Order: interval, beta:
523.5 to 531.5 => 0.29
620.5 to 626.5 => 0.28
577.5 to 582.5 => 0.17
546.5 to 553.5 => 0.29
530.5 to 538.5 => 0.44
